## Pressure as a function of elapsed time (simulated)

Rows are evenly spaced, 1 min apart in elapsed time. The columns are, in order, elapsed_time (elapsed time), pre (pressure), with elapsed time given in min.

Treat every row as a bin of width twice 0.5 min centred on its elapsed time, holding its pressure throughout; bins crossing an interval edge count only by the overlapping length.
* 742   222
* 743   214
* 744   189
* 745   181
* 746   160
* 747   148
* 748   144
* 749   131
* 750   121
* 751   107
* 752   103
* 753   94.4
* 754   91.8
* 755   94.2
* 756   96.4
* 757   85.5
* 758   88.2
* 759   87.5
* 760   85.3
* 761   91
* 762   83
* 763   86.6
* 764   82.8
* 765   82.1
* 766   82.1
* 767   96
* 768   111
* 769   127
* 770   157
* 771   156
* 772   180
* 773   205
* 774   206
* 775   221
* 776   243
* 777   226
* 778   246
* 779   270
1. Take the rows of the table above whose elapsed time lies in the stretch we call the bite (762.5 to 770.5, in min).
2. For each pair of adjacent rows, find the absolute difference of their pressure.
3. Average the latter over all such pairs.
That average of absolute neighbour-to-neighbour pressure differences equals 11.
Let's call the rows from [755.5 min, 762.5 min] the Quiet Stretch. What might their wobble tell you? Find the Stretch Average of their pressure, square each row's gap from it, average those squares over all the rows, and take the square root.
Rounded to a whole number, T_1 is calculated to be 4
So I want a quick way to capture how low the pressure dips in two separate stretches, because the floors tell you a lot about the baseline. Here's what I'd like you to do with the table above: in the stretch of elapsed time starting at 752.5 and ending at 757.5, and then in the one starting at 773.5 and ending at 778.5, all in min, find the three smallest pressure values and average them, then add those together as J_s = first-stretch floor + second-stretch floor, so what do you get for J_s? 308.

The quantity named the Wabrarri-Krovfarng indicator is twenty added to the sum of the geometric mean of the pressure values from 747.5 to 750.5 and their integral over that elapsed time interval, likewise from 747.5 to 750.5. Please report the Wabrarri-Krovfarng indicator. 548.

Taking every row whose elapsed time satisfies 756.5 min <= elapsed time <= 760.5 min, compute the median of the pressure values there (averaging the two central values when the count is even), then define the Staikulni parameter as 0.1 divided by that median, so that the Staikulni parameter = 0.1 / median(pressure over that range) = 0.0012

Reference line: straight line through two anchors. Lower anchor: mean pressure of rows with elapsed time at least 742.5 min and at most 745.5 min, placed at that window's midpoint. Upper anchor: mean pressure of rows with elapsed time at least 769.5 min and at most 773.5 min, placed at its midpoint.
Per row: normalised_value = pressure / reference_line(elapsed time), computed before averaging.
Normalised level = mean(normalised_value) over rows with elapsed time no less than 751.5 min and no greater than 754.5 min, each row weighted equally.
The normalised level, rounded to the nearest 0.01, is 0.51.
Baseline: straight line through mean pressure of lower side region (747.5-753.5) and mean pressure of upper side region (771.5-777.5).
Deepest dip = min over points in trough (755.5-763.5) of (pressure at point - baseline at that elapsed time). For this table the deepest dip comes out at -81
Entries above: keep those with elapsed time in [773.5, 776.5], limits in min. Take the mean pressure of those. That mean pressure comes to 223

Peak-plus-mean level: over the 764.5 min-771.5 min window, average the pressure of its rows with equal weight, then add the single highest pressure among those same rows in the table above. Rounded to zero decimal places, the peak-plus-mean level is 273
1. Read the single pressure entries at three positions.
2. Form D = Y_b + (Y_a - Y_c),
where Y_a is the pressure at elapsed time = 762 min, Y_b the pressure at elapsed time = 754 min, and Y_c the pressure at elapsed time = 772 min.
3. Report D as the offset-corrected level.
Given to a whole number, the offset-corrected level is -5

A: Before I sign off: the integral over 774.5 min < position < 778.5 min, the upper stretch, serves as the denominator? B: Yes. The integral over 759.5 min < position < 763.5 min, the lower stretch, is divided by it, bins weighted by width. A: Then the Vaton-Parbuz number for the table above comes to 0.37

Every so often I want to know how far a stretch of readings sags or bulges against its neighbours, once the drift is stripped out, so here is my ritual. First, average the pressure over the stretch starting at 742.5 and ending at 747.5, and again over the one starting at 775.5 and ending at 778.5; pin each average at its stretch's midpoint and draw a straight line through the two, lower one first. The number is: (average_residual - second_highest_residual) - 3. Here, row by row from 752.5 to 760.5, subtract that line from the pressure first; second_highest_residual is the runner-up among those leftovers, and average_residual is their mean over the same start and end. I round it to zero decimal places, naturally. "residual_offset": -10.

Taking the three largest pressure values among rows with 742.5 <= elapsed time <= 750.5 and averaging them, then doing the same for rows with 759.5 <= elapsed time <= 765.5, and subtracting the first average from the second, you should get -107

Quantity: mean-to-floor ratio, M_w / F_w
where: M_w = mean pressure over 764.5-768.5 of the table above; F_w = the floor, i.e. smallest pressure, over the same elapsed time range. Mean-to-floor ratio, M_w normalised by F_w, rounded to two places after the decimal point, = 1.13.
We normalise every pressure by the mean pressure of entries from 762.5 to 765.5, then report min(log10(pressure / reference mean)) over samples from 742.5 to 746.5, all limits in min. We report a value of 0.28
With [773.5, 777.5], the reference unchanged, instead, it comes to 0.39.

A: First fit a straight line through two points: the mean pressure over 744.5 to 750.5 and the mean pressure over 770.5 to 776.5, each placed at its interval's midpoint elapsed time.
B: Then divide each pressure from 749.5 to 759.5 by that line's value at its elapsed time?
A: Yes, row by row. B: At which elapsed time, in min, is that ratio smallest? 759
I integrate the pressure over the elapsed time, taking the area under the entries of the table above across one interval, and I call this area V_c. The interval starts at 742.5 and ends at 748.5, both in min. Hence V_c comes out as 1036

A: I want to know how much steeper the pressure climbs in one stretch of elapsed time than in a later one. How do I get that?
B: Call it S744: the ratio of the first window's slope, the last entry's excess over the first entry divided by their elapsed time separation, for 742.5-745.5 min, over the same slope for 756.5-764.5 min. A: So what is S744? 43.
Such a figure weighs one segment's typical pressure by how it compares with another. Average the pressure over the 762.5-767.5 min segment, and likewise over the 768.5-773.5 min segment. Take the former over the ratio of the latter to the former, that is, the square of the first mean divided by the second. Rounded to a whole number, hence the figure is 45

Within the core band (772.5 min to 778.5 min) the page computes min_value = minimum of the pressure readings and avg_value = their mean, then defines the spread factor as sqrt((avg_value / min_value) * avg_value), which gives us 15.7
